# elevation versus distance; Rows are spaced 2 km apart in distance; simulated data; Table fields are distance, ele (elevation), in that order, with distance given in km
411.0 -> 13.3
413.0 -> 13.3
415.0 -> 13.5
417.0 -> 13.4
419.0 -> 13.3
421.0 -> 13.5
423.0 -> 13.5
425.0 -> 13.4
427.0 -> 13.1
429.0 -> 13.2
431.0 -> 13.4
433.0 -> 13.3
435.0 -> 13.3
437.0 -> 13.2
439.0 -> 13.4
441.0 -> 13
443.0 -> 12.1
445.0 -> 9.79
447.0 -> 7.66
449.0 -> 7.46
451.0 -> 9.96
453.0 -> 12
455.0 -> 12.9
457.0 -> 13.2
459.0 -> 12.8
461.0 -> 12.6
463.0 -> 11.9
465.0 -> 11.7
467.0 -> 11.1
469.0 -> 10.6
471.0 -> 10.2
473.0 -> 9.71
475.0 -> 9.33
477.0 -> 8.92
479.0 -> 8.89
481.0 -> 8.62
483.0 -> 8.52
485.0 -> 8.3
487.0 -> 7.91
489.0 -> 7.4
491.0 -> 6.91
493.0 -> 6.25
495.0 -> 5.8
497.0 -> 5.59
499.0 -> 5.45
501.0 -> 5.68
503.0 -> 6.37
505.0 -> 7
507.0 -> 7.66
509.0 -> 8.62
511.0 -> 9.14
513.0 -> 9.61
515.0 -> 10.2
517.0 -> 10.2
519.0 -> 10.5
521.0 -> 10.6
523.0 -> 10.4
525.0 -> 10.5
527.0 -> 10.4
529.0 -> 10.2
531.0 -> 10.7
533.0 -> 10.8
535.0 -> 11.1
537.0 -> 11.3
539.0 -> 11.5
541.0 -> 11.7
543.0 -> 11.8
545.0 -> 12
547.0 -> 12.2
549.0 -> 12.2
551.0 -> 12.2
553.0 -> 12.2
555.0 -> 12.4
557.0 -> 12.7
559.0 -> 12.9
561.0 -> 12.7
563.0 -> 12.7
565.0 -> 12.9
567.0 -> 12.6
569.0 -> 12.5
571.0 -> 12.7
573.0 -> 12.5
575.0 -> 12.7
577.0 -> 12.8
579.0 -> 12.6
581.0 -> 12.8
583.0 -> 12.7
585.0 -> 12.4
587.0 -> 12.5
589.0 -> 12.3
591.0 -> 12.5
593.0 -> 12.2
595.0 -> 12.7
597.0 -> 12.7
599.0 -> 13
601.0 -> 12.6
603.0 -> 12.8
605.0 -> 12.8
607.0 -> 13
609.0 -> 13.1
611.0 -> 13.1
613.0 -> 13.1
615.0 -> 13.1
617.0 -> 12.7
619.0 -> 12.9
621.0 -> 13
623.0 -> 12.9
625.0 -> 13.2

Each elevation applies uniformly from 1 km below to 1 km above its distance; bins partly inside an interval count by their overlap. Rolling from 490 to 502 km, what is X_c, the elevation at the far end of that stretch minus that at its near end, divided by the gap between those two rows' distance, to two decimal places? -0.12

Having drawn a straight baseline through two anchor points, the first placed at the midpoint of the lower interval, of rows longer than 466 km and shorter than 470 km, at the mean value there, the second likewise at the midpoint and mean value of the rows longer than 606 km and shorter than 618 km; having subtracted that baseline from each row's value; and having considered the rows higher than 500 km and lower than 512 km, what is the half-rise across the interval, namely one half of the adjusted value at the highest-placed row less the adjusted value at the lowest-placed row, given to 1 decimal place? 1.7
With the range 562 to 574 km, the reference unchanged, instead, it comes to -0.2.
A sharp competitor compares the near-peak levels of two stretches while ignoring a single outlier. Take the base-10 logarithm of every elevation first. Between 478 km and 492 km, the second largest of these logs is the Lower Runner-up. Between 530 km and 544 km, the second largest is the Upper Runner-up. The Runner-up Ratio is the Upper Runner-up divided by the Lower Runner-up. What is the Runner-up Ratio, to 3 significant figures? 1.14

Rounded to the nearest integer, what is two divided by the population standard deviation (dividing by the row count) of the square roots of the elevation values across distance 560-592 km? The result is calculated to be 92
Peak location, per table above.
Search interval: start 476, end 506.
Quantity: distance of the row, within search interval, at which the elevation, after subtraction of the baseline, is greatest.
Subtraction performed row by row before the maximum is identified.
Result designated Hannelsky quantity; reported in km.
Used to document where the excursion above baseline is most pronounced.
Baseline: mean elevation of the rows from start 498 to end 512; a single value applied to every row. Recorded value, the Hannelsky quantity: 477.0 km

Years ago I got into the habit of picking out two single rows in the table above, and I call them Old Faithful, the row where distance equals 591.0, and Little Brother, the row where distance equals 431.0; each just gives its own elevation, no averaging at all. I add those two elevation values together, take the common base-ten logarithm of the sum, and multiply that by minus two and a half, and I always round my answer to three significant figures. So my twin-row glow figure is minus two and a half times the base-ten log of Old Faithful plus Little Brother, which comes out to -3.53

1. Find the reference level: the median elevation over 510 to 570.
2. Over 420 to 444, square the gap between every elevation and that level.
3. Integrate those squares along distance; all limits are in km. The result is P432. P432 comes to 65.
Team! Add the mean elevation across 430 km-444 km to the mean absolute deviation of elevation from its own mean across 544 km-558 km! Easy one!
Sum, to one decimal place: 13.3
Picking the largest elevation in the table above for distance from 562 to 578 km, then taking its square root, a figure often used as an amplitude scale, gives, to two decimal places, 3.59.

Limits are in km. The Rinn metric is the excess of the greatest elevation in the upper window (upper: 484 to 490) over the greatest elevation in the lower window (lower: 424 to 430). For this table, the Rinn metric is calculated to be -5.1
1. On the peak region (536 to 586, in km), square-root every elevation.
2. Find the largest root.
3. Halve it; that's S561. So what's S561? 1.80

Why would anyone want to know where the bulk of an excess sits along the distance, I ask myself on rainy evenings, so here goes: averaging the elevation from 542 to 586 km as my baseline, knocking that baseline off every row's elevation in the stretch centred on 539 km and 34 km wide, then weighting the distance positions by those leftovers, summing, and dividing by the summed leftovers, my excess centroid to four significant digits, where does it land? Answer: 532.7 km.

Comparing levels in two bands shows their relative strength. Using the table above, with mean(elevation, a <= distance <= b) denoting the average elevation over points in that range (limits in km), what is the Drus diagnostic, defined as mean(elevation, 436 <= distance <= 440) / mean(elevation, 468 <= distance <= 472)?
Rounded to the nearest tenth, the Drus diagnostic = 1.3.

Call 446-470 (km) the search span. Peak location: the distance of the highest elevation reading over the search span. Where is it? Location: 457.0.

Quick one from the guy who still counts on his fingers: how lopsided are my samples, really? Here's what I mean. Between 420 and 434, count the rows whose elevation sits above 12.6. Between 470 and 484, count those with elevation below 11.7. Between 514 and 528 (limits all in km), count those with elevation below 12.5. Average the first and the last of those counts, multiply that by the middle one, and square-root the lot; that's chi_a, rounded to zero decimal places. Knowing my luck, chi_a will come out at 7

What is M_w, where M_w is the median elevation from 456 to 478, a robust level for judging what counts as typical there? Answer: 11.1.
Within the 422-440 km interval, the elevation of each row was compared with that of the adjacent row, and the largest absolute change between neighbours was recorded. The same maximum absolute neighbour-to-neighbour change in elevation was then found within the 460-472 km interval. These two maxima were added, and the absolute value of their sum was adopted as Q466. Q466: 1.0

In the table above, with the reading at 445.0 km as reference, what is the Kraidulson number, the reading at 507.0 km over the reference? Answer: 0.78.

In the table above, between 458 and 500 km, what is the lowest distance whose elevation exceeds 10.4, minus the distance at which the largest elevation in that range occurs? 0 km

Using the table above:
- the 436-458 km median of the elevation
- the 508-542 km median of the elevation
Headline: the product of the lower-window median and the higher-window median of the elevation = 127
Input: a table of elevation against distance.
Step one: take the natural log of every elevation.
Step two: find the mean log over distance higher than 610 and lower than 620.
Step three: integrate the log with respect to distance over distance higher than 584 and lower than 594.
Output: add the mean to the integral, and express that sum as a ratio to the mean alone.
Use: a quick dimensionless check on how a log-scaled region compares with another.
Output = 10.8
